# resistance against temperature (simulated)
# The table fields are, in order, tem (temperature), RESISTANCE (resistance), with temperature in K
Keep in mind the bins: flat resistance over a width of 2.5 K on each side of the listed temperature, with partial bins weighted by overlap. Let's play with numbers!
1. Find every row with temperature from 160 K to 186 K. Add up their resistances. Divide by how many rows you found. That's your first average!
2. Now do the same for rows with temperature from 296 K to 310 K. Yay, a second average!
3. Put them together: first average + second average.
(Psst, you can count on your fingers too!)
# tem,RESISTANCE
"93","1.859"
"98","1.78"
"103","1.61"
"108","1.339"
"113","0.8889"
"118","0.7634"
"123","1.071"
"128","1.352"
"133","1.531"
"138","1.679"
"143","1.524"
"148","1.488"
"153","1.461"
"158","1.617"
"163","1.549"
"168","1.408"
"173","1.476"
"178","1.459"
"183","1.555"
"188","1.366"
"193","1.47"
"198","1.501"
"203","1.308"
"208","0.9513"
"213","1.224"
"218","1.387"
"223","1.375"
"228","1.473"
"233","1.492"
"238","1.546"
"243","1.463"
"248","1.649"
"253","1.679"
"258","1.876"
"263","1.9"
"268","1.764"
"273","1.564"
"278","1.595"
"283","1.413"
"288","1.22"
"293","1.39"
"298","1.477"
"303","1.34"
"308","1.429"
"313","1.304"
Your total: 2.9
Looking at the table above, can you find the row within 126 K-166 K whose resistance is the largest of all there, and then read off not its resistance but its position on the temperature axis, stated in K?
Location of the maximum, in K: 138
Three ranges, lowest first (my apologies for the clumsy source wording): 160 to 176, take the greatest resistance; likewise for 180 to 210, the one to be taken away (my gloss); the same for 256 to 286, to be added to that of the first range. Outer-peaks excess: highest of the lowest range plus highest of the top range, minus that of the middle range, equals 1.89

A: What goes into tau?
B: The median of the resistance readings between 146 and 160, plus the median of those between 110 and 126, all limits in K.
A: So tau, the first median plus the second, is 2.4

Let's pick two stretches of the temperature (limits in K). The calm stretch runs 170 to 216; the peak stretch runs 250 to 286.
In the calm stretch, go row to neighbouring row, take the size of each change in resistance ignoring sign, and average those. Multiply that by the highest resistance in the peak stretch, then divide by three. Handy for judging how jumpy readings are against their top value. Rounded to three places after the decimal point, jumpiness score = 0.100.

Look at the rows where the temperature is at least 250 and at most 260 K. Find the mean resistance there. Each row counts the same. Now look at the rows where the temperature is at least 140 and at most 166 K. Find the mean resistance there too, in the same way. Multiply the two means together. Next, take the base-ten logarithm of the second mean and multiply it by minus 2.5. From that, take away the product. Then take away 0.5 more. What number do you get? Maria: -3.7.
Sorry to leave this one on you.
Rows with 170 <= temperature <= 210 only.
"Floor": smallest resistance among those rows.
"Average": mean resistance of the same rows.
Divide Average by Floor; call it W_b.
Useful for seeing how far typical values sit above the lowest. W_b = 1.5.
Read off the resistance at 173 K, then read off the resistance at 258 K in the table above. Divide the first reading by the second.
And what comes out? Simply 0.79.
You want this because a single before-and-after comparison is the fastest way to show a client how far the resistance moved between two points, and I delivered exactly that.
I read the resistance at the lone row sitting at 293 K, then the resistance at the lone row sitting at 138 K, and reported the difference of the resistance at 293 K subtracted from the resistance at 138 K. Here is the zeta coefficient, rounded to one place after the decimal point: 0.3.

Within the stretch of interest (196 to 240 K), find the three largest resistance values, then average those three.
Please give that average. 1.51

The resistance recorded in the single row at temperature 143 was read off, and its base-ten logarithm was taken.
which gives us 0.183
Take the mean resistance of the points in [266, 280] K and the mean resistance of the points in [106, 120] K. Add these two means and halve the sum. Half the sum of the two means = 1.32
